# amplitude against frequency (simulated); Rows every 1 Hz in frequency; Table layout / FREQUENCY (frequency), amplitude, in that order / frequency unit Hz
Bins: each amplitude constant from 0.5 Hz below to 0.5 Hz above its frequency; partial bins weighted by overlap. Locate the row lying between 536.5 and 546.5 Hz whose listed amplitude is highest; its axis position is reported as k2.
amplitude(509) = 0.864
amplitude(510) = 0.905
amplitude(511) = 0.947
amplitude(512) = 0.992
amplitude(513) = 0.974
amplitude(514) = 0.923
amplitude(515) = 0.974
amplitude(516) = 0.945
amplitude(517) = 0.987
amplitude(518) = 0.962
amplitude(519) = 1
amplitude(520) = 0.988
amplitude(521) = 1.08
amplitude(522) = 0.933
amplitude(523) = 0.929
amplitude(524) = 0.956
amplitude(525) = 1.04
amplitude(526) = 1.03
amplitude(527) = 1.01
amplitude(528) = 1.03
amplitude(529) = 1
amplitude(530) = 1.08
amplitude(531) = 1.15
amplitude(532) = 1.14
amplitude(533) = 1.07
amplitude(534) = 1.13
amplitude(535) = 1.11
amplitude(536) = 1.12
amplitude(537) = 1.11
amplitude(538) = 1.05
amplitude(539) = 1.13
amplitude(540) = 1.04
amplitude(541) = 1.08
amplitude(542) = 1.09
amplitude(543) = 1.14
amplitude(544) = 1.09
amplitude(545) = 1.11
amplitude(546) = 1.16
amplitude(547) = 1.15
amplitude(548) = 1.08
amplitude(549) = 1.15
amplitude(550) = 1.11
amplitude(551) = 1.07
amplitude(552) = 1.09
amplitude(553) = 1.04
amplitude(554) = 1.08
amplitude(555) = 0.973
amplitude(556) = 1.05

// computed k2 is 546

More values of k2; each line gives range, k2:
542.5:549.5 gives 546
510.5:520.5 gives 519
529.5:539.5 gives 531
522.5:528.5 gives 525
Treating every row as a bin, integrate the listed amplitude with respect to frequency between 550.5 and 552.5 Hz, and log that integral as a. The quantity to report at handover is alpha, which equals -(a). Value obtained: -2.16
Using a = 2.16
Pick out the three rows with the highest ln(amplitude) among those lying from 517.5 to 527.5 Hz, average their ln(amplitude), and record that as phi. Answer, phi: 0.05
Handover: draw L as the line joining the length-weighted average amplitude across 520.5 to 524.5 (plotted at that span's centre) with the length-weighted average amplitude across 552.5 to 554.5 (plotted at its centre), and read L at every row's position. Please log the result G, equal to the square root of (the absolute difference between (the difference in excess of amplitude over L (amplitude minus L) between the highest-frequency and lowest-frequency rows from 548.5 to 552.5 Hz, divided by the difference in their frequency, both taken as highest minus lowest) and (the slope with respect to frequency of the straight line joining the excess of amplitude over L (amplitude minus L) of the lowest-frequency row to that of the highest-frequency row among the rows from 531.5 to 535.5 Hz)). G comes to 0.10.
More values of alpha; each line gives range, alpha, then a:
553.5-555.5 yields -2.05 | 2.05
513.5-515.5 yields -1.90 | 1.90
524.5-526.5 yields -2.07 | 2.07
